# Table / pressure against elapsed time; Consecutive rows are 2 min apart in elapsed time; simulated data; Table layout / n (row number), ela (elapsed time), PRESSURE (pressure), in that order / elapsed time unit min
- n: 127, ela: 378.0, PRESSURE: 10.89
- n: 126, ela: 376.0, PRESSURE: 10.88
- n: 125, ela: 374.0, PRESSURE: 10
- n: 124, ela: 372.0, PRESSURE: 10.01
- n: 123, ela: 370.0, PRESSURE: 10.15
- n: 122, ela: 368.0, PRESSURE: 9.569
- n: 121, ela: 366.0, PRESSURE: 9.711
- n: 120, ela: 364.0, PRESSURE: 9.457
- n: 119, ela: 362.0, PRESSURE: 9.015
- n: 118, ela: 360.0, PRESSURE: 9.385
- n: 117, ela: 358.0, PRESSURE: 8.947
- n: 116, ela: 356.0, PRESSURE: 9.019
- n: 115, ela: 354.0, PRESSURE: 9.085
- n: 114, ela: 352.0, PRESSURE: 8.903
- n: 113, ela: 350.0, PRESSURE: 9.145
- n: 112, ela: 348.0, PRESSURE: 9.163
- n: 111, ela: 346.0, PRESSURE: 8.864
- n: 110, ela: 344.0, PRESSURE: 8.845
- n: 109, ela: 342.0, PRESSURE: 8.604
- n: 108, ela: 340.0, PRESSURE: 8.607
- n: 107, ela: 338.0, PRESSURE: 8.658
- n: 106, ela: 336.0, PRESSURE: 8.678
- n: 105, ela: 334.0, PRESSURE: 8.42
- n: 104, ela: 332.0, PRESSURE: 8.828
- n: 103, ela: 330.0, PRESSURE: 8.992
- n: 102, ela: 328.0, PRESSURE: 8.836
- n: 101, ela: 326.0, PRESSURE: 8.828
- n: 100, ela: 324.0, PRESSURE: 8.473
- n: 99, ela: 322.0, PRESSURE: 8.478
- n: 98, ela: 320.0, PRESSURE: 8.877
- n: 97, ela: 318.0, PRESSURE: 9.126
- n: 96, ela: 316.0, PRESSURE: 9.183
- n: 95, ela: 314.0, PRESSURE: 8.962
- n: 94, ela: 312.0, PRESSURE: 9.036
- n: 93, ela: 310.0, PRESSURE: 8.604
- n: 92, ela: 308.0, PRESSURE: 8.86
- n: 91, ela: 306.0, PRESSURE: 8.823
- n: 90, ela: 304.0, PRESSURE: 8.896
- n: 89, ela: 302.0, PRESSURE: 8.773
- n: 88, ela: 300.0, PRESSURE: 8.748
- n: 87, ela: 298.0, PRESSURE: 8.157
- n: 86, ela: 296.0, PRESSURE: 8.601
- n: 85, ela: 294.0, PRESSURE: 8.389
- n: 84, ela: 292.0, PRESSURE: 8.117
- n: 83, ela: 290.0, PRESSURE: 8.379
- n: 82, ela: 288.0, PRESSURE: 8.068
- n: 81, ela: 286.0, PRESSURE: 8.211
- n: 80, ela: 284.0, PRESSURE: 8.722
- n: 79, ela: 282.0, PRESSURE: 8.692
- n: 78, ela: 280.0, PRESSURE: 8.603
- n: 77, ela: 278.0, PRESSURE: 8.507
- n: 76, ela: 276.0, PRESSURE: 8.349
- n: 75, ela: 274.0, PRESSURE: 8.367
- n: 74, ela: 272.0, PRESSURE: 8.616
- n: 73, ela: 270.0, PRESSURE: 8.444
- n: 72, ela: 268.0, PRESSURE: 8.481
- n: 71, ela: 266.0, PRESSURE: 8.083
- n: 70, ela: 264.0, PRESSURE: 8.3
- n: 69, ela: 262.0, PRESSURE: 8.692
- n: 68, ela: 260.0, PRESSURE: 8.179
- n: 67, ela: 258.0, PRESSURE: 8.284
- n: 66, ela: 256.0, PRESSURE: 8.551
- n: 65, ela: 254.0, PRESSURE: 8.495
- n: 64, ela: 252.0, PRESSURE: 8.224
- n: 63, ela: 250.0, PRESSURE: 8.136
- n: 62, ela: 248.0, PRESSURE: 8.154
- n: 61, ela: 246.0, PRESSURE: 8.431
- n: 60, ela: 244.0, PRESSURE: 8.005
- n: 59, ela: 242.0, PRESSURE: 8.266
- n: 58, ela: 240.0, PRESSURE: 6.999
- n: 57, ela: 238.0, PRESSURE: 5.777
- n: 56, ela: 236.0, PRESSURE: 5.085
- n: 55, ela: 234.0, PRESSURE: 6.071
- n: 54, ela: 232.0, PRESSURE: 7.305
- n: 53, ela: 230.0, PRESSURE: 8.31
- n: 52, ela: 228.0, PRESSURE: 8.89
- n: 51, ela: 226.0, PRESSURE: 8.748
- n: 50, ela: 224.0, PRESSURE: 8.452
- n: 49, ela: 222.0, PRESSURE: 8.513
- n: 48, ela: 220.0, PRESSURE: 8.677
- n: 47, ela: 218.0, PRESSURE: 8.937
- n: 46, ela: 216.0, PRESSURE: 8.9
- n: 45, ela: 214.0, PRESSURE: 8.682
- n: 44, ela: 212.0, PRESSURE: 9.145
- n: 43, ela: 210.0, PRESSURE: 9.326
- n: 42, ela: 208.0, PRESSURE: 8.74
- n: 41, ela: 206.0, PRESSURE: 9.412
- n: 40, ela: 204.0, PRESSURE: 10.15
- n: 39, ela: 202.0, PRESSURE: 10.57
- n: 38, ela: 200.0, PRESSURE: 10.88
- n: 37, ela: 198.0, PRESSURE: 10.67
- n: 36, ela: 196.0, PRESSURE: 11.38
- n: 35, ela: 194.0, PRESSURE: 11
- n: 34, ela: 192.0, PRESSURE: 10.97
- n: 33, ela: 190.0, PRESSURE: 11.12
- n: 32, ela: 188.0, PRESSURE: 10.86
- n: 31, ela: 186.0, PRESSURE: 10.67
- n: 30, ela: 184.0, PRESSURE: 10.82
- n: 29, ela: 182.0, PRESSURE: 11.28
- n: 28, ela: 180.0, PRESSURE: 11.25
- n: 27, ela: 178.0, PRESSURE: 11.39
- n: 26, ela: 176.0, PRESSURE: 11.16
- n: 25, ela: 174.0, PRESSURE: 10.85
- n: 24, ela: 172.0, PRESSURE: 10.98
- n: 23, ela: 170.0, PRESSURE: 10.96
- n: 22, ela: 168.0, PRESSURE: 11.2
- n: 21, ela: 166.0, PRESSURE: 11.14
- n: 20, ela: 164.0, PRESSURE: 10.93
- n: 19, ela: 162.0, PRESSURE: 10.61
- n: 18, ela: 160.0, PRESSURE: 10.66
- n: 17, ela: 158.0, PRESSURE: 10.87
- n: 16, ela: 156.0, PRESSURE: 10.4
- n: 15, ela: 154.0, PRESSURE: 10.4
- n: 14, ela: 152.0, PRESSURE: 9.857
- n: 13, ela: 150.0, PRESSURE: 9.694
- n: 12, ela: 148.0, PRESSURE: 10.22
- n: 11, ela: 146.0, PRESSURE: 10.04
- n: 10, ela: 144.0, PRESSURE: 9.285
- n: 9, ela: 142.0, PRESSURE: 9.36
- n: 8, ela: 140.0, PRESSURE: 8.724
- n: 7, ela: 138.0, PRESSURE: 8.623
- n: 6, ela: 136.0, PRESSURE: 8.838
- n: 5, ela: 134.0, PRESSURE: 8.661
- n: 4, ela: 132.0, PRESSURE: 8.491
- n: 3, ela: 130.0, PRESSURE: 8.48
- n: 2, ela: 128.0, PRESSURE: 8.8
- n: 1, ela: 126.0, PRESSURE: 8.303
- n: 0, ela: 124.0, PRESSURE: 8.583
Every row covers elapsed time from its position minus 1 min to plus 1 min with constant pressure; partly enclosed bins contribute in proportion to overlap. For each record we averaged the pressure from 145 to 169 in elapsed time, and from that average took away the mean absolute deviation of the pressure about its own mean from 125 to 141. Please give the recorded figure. 10.4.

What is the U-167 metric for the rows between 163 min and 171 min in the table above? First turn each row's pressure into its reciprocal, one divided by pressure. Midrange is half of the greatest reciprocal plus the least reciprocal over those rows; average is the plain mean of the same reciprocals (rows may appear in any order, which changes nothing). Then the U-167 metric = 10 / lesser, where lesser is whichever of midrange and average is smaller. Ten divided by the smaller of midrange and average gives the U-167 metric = 111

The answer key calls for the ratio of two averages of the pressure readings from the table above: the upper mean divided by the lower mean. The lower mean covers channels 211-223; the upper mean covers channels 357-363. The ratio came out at 1.03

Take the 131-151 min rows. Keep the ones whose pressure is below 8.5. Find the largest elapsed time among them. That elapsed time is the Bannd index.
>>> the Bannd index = 132.0 min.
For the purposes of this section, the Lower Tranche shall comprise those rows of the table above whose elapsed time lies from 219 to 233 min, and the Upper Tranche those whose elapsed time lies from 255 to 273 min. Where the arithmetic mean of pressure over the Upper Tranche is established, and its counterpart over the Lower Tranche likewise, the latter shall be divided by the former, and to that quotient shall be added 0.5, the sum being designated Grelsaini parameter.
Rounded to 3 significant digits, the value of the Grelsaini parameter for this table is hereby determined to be 1.50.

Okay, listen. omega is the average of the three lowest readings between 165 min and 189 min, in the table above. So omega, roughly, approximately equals 11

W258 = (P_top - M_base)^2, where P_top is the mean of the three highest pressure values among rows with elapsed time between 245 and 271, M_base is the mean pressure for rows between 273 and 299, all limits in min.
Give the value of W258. 0.0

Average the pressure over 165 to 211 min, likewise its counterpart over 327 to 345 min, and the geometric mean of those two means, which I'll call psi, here 9.7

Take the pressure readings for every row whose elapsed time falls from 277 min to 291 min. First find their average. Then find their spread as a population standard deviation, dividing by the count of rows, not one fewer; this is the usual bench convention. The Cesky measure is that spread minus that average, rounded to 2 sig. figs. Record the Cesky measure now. -8.2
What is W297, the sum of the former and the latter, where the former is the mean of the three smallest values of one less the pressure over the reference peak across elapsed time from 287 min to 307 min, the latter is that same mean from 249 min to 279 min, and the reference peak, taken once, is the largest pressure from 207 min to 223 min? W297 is 0.129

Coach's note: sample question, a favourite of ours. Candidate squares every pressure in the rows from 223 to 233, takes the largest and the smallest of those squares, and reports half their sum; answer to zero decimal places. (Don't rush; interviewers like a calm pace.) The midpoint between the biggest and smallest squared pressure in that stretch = 66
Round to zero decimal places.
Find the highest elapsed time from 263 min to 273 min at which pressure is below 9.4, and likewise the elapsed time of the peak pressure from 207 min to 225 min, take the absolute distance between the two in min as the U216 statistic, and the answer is 62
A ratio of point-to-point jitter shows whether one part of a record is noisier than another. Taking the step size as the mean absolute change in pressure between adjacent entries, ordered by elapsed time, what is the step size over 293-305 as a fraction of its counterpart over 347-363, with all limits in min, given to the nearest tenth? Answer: 1.4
